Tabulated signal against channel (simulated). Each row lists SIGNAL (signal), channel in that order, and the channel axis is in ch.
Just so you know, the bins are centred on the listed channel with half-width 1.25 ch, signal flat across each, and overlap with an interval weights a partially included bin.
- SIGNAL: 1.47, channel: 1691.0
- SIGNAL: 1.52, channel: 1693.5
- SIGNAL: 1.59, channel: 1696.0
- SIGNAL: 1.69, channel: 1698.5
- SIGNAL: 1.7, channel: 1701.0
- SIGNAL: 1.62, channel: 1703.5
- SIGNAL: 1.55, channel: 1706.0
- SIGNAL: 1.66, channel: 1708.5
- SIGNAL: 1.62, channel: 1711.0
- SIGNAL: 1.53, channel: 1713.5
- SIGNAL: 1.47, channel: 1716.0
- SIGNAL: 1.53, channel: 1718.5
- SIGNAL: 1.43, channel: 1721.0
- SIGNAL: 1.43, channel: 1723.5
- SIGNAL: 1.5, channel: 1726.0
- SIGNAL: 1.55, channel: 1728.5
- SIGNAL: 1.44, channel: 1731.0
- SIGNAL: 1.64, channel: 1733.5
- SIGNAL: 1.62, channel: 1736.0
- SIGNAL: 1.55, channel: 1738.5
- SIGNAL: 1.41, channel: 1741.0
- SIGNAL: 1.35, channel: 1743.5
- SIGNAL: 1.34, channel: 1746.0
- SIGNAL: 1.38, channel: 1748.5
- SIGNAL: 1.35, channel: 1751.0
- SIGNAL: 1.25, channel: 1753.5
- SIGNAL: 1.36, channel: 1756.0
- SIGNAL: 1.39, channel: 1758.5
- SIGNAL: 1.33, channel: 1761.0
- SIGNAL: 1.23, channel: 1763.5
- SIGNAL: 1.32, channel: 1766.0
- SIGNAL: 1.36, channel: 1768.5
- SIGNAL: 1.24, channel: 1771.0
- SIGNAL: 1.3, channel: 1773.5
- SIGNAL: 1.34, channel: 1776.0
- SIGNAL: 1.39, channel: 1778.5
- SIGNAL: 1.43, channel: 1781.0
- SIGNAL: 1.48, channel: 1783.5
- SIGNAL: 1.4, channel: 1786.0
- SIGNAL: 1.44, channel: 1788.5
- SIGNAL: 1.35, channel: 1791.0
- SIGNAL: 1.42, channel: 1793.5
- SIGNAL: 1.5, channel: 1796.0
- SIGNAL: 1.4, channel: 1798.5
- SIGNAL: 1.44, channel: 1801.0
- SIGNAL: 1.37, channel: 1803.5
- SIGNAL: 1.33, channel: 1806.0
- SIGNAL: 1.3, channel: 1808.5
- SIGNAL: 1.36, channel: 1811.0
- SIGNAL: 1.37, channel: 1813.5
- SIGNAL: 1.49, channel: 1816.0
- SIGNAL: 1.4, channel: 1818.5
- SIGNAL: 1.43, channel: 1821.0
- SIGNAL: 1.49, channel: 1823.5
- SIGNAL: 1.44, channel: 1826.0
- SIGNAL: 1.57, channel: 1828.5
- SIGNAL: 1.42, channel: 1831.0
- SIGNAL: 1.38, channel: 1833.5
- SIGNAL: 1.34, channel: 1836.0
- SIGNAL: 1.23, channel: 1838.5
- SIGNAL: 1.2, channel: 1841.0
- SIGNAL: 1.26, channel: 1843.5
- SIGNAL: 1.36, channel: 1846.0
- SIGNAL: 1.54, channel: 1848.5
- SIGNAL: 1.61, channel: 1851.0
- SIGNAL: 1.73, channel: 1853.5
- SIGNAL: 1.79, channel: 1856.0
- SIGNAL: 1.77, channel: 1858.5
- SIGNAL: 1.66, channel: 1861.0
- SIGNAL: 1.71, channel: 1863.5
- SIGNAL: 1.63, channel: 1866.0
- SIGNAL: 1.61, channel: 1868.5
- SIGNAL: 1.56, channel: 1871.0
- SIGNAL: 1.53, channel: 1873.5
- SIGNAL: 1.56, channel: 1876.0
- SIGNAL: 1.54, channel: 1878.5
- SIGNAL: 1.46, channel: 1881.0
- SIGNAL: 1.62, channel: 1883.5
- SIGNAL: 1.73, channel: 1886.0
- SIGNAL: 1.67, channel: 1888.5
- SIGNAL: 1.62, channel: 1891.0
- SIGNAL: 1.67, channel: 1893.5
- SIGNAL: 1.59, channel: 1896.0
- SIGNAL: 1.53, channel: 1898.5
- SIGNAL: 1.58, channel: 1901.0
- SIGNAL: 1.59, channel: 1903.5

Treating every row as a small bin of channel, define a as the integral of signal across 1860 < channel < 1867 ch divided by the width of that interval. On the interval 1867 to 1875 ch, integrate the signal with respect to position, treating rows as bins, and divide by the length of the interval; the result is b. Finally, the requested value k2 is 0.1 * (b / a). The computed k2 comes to 0.094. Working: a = 1.67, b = 1.57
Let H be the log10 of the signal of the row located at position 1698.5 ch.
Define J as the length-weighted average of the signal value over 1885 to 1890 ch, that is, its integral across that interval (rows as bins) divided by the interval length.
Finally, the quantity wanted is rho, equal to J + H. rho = 1.92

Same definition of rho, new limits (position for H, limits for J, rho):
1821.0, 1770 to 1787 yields 1.53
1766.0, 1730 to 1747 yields 1.60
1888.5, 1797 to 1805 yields 1.63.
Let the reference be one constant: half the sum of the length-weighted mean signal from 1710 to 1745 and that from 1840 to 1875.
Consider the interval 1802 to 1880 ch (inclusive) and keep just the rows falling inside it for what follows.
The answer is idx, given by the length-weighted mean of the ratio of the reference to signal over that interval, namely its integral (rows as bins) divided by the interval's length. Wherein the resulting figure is 1.05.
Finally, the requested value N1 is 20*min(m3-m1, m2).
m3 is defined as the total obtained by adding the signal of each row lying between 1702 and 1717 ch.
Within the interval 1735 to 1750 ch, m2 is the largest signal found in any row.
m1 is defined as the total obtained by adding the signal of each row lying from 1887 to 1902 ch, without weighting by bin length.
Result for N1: -4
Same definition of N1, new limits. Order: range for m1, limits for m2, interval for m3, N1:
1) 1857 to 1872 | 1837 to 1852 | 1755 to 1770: -39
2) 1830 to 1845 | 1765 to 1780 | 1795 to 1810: 10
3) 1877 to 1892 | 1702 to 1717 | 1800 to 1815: -29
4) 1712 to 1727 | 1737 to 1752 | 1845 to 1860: 18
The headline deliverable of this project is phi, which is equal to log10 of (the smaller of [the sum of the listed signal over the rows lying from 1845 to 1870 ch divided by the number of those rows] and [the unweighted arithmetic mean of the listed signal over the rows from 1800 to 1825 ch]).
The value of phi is 0.146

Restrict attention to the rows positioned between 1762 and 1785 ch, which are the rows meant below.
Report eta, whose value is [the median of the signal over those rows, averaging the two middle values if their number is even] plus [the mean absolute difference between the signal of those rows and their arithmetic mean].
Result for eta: 1.40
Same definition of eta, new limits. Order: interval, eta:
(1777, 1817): 1.45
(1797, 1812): 1.40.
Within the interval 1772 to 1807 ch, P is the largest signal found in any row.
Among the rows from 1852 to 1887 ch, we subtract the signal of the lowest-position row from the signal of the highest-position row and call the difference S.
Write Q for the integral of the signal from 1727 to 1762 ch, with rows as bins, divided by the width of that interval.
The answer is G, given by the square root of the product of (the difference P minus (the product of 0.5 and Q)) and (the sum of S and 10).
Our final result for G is 2.80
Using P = 1.5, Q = 1.43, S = 0.00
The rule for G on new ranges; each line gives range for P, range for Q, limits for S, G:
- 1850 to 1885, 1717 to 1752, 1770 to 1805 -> 3.27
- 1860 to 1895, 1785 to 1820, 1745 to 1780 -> 3.22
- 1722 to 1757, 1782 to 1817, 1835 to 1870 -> 3.10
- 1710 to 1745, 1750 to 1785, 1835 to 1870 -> 3.16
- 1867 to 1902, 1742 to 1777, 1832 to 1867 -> 3.31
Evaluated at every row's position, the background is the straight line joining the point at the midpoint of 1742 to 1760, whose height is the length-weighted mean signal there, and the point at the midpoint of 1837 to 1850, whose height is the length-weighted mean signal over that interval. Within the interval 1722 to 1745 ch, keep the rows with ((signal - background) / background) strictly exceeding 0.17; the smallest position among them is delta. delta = 1733.5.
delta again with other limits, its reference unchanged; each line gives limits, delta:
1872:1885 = 1876.0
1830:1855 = 1851.0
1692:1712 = 1698.5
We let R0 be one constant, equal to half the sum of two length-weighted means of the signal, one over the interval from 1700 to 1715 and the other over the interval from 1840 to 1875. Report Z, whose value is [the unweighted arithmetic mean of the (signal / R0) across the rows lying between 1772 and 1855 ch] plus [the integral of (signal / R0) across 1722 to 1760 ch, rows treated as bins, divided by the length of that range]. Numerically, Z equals 1.79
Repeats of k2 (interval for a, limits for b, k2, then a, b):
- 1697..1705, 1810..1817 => 0.084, 1.66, 1.41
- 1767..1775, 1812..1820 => 0.109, 1.30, 1.42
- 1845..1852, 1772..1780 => 0.089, 1.50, 1.34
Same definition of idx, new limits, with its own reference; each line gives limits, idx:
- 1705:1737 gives 1.00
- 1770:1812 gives 1.11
